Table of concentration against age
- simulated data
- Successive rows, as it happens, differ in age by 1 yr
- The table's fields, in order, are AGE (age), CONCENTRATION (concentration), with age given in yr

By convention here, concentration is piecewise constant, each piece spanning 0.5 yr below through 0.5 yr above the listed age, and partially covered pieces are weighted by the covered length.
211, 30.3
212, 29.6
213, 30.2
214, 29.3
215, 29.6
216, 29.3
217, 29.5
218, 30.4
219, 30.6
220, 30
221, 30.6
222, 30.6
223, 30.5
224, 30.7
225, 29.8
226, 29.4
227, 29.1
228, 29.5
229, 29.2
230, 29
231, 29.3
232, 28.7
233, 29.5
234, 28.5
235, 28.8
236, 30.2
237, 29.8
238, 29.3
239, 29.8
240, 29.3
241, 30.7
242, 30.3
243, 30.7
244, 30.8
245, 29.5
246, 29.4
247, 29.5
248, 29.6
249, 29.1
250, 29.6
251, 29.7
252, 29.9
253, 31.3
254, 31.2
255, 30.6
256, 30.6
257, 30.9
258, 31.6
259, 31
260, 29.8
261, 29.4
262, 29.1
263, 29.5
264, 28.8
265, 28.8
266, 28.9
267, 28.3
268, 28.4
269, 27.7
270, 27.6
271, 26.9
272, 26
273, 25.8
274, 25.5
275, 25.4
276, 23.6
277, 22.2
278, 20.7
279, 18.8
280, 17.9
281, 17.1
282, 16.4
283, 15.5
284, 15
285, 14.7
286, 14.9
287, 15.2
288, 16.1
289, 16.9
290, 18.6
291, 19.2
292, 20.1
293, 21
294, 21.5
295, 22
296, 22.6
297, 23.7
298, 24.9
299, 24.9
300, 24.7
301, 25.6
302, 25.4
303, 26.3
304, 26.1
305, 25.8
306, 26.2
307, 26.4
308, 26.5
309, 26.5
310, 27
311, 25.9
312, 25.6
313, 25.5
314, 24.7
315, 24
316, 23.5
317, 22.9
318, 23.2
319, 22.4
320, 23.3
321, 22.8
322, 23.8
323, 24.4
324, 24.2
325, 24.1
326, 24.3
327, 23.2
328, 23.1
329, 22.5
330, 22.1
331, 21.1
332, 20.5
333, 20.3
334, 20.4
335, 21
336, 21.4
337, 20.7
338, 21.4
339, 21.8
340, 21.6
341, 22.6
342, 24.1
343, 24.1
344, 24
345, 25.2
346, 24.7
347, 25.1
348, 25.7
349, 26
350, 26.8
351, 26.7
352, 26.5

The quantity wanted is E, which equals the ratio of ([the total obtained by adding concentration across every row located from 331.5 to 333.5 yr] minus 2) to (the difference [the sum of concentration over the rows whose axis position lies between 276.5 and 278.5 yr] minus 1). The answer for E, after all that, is 0.93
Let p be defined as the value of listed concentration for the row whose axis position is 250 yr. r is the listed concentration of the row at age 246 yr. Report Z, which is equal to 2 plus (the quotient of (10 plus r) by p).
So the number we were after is 3.33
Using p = 29.6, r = 29.4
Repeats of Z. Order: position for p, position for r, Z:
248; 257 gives 3.38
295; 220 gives 3.82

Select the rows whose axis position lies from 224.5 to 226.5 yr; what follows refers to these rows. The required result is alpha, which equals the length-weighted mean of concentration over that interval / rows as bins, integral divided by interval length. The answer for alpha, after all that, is 30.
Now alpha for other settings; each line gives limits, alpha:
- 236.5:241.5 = 30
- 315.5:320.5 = 23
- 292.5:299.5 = 23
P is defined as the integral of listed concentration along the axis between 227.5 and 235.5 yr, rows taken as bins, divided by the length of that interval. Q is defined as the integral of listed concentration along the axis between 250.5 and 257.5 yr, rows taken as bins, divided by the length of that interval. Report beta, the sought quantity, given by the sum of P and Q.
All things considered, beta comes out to 60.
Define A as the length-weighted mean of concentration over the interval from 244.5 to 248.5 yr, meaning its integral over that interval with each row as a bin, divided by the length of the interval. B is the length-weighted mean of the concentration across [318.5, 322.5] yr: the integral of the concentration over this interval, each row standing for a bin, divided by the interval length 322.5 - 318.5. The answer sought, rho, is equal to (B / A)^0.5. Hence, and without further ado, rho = 0.88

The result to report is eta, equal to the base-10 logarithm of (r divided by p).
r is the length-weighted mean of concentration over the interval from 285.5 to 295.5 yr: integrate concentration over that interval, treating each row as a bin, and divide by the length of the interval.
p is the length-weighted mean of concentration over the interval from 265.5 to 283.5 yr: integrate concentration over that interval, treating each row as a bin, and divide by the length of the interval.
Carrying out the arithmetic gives -0.102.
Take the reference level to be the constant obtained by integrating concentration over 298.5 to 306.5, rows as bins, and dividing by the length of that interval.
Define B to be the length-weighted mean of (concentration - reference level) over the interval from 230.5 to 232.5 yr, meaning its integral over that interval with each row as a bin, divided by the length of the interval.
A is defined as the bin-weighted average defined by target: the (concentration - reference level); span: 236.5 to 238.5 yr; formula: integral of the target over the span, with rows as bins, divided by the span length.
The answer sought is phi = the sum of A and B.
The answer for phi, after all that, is 7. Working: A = 4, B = 3.4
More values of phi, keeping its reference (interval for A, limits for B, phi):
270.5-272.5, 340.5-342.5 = -1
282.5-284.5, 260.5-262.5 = -7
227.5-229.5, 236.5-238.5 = 8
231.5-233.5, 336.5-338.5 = -1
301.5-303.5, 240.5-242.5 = 5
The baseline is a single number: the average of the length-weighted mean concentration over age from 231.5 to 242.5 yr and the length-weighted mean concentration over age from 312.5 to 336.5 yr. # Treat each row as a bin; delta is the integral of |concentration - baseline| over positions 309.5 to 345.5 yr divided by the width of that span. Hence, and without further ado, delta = 3.1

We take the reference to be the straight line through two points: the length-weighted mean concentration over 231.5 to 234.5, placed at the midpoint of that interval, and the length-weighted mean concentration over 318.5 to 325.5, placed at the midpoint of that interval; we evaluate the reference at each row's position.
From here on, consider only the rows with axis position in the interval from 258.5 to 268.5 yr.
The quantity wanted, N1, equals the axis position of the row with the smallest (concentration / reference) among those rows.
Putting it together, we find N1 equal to 267 yr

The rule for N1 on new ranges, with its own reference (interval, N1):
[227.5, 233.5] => 232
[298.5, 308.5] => 300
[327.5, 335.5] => 333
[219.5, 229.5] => 227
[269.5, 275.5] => 275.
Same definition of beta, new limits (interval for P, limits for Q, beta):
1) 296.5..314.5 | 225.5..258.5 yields 55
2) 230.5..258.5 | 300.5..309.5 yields 56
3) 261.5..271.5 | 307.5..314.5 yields 54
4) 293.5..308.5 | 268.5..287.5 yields 46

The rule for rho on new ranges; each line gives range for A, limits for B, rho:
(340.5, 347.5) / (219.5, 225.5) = 1.12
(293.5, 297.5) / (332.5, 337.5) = 0.96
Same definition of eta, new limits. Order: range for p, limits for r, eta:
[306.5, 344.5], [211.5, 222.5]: 0.109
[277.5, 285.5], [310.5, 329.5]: 0.147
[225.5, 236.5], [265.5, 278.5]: -0.052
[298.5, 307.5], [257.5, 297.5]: -0.047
